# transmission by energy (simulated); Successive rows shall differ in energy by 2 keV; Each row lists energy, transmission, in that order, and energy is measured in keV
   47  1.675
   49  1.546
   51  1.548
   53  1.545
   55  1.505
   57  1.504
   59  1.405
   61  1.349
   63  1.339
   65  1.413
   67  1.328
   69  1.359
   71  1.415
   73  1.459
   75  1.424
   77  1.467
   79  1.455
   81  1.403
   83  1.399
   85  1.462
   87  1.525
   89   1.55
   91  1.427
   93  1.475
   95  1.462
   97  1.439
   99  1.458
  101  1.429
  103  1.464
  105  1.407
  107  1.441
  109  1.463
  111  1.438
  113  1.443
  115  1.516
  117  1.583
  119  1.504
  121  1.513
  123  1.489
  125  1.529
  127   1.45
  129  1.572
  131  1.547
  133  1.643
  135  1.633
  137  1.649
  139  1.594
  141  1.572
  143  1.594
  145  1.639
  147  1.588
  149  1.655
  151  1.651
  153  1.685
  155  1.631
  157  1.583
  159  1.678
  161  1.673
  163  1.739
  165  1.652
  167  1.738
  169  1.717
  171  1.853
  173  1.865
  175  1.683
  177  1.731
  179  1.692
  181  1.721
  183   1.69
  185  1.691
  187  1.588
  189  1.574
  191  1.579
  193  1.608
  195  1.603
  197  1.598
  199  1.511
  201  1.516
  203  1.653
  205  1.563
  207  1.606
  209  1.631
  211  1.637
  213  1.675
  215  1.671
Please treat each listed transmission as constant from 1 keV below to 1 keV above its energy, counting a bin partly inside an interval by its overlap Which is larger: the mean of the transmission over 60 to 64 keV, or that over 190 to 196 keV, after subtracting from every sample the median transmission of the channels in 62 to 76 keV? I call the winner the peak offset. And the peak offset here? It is 0.18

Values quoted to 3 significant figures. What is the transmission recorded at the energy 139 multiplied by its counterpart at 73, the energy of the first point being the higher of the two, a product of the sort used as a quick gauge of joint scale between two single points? 2.33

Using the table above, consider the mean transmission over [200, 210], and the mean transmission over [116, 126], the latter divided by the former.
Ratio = 0.956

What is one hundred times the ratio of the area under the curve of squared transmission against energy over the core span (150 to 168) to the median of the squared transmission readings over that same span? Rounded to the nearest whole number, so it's 1795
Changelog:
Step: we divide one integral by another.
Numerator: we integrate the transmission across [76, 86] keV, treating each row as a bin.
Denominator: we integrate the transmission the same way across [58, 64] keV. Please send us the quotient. 1.8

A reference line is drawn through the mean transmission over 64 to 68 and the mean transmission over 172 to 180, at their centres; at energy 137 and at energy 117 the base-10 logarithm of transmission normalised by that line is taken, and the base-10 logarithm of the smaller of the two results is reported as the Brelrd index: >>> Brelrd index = -1.99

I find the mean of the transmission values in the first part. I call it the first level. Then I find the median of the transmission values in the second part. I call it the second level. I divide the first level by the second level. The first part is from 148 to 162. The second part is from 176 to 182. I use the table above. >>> 0.96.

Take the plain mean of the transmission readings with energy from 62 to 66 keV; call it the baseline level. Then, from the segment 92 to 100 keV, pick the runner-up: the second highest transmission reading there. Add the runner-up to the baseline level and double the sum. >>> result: 5.7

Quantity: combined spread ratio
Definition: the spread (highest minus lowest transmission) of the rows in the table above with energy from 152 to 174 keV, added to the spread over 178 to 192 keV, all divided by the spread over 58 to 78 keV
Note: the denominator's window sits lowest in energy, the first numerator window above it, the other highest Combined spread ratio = 3.1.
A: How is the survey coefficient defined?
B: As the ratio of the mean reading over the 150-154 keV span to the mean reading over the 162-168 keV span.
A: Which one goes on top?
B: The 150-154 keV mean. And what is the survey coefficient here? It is 0.98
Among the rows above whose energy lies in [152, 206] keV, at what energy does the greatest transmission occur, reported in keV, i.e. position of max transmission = 173 keV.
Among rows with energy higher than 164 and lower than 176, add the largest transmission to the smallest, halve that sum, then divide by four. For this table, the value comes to 0.44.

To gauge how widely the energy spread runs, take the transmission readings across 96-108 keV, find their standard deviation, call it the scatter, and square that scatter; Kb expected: 0.0004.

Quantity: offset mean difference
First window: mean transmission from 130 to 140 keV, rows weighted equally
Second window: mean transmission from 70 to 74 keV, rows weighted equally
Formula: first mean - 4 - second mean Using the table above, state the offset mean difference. -3.82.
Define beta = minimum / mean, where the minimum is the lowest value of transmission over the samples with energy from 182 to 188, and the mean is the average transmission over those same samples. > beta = 0.959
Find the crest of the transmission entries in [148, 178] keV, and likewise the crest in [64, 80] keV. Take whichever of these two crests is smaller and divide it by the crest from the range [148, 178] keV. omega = 0.787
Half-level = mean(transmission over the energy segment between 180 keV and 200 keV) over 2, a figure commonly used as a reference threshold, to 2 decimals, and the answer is 0.81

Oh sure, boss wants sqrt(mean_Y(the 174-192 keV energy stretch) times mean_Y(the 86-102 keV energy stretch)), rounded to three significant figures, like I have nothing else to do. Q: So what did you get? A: 1.56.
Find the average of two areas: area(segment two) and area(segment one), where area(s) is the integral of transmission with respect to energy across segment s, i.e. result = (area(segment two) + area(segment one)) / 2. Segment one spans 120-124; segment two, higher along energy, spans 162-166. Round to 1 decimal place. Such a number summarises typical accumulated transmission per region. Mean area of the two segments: 6.4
